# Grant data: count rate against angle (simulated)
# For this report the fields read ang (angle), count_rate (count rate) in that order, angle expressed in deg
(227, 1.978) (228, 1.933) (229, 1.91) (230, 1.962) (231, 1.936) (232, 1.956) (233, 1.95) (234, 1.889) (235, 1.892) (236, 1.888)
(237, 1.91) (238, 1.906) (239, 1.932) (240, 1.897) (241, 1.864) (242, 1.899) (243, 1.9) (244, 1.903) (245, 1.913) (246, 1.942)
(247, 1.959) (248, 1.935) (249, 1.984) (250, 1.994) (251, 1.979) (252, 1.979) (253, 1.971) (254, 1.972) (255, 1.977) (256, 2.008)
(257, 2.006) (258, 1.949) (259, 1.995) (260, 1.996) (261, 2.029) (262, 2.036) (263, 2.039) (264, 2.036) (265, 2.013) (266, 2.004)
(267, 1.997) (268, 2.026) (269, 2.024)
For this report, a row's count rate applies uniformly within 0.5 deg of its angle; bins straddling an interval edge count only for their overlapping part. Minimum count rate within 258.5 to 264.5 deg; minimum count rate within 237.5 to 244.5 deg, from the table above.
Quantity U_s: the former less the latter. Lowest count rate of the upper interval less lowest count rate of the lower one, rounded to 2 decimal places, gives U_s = 0.13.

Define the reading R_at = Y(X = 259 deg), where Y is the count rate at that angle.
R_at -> 1.995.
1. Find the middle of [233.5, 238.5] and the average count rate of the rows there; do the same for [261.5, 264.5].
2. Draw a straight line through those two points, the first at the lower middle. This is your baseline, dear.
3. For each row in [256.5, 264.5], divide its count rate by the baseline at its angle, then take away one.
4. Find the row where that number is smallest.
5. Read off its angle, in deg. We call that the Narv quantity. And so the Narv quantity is 258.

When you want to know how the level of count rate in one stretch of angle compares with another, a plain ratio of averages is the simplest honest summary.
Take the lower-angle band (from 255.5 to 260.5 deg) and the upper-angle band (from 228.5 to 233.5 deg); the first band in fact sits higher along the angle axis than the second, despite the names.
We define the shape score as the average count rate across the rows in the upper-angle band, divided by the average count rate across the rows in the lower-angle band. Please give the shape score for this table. 0.976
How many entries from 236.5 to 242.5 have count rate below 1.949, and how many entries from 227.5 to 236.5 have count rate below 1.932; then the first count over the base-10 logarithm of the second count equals 10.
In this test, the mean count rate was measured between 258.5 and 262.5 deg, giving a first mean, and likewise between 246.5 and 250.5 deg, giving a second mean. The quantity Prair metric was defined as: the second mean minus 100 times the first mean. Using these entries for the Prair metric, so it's -199.4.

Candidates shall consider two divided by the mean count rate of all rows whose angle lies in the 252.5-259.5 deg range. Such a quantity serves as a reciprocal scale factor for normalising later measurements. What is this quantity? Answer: 1.01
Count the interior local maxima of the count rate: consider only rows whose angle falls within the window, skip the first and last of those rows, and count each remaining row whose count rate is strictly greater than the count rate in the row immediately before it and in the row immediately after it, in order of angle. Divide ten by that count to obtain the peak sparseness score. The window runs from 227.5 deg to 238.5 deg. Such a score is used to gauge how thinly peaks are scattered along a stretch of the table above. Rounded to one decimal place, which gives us 2.5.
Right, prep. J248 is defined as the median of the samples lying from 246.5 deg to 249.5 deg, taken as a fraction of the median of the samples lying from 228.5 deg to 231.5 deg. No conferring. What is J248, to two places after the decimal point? 1.01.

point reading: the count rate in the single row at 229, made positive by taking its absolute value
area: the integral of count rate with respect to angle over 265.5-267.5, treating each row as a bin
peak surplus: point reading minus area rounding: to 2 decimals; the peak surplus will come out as -2.09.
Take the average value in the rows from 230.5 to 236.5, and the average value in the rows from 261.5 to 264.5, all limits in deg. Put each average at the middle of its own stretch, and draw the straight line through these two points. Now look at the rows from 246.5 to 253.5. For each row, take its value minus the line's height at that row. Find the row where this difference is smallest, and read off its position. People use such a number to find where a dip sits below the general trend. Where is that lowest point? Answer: 248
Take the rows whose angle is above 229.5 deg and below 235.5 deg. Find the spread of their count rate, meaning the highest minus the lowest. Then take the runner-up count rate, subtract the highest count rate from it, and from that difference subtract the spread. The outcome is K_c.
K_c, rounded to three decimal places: -0.079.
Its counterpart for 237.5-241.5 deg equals -0.094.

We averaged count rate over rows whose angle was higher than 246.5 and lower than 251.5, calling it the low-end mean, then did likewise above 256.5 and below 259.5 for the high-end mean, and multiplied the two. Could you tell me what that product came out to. 3.91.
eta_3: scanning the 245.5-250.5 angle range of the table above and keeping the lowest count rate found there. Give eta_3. 1.935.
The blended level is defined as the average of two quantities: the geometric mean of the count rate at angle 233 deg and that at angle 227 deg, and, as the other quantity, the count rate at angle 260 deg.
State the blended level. 1.98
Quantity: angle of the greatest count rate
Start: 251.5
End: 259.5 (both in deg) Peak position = 256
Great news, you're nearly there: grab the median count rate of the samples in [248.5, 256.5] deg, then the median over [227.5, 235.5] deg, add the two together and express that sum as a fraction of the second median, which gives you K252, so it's 2.023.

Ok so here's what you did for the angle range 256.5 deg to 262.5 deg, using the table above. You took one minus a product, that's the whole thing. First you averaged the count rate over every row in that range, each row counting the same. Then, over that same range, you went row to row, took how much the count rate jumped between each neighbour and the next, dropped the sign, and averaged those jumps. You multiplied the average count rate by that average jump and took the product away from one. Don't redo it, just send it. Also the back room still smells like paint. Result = 0.942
